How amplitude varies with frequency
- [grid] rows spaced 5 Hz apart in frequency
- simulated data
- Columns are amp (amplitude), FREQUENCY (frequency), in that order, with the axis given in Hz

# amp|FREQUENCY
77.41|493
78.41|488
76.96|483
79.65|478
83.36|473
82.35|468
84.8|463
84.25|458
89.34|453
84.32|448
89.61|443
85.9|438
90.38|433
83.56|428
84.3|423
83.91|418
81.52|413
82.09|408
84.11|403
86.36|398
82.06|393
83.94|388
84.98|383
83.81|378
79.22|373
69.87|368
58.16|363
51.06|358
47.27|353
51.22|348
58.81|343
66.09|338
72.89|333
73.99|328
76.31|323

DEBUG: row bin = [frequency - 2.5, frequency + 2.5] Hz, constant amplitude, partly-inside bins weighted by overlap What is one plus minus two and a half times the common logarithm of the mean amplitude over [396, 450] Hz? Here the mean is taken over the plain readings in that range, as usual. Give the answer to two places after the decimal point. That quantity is -3.82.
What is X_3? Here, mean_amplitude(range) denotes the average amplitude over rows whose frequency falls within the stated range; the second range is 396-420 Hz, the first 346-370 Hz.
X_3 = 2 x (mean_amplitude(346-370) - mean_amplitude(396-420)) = -56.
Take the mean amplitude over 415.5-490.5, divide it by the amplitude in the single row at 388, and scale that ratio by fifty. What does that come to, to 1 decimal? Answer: 50.1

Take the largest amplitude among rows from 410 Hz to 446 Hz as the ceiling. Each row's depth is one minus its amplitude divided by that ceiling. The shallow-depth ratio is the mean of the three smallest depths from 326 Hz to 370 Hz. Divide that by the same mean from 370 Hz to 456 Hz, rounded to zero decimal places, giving 30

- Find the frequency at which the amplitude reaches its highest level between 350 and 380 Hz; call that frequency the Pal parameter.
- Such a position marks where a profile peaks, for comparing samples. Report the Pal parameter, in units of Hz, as 378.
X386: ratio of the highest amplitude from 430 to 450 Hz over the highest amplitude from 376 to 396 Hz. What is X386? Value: 1.06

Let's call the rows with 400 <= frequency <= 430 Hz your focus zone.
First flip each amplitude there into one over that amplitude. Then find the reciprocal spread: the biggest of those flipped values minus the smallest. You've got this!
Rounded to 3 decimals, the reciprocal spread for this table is 0.000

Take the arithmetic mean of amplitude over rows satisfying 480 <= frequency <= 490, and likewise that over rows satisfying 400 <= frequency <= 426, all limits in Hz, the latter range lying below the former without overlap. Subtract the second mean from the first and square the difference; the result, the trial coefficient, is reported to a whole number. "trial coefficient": 30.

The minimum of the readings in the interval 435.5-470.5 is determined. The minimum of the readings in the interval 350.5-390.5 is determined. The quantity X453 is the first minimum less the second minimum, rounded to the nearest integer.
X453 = 35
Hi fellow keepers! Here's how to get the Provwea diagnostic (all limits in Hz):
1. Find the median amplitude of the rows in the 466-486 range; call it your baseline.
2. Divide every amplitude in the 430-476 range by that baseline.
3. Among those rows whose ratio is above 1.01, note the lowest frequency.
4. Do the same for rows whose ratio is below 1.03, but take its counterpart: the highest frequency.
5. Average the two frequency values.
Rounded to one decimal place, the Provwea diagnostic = 453.0 Hz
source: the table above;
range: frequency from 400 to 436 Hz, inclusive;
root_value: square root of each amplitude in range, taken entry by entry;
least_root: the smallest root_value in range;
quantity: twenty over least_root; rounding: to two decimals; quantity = 2.22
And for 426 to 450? 2.19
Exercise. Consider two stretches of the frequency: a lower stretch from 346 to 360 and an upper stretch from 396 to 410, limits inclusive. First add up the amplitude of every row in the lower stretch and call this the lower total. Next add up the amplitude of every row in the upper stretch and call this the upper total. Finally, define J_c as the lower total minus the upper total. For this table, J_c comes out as -103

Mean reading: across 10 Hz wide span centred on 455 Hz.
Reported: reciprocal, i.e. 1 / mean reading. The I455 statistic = 0.0115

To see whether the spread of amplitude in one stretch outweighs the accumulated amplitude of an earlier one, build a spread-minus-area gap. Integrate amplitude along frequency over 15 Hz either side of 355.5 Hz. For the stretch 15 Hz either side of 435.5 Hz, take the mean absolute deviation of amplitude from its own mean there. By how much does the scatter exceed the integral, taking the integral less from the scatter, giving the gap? -1680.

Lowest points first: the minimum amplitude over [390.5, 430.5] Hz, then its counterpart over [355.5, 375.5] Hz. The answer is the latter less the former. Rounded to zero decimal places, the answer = -30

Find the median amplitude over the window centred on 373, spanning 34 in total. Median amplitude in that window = 79.2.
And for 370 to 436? 83.9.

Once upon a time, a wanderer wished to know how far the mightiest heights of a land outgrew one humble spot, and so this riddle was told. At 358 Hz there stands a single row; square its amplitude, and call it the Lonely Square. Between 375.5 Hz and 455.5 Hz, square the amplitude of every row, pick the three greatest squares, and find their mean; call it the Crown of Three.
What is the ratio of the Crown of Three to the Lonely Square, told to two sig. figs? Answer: 3.1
